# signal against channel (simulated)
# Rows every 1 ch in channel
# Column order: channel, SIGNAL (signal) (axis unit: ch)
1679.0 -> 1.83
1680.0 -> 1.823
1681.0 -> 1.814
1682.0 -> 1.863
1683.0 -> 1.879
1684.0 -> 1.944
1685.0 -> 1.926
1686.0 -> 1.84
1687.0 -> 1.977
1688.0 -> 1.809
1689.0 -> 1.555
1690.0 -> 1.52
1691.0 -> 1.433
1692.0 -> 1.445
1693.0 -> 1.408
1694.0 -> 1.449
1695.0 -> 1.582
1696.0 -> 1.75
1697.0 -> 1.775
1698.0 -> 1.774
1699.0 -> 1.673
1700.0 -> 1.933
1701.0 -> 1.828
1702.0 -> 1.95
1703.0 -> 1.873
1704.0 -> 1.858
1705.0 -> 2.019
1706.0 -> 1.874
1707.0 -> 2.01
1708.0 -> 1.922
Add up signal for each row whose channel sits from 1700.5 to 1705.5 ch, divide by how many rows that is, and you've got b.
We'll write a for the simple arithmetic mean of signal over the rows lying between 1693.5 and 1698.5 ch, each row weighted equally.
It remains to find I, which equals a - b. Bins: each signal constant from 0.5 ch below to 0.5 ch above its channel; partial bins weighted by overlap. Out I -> -0.24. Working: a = 1.7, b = 1.91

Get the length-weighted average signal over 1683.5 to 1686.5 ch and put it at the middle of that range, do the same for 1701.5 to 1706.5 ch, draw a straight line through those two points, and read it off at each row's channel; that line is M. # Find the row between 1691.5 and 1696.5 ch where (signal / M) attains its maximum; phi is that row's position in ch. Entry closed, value 1696.0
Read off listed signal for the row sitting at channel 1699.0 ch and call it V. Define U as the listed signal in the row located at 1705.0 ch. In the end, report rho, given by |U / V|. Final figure 1.21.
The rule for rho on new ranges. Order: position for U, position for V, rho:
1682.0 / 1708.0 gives 0.97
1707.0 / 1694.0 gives 1.39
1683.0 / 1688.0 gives 1.04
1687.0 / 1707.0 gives 0.98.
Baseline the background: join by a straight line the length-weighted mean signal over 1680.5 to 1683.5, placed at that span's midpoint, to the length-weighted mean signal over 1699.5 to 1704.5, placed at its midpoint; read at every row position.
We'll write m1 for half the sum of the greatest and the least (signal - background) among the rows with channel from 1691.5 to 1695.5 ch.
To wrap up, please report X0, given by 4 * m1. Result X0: -1.5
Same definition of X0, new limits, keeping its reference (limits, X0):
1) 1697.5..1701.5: -0.3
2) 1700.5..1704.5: 0.0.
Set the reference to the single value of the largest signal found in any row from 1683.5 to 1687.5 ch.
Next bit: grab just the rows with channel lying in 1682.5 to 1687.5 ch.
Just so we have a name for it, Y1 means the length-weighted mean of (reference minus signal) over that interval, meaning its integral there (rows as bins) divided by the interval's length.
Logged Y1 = 0.06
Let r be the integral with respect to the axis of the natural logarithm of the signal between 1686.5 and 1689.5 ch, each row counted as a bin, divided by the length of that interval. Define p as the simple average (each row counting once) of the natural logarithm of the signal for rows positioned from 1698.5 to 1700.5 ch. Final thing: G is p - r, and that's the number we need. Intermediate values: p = 0.587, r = 0.57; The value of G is 0.01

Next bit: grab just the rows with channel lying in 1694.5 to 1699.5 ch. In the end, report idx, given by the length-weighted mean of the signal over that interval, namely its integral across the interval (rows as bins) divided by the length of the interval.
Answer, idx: 1.71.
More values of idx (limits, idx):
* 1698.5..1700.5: 1.80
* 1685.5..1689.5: 1.80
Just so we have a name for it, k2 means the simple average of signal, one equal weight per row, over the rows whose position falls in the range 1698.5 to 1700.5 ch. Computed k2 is 1.80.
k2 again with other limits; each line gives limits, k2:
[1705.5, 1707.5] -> 1.94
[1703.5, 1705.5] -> 1.94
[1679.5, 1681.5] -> 1.82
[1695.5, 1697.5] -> 1.76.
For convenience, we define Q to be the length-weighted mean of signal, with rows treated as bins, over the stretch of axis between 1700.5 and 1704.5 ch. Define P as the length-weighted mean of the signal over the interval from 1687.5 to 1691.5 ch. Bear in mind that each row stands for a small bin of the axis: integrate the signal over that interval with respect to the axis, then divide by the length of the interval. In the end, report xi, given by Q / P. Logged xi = 1.19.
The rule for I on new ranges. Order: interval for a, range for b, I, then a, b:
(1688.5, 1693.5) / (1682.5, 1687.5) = -0.44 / 1.5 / 1.91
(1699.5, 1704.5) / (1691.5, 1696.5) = 0.36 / 1.9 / 1.53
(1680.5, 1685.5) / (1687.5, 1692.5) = 0.33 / 1.9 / 1.55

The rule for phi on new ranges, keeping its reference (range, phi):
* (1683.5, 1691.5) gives 1687.0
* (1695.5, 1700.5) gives 1700.0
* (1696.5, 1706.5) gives 1705.0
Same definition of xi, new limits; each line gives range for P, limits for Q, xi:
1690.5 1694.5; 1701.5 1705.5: 1.34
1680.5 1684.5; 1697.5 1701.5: 0.96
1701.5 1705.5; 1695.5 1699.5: 0.91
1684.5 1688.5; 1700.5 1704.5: 0.99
